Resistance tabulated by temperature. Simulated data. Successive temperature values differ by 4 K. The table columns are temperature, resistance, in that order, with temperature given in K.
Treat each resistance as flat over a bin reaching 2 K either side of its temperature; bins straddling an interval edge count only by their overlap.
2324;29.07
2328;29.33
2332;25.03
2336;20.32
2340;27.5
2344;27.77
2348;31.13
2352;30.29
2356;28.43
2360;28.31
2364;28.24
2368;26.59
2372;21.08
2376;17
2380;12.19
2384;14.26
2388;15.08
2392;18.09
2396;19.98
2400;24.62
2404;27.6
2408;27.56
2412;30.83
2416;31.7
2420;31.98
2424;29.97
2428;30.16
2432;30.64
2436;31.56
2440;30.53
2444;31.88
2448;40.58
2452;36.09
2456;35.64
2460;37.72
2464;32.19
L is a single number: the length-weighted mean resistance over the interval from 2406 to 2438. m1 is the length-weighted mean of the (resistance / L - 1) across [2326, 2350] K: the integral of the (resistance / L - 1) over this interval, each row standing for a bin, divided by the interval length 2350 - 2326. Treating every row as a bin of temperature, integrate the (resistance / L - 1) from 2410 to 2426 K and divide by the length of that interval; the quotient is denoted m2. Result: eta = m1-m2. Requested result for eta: -0.1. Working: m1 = -0.12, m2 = 0.02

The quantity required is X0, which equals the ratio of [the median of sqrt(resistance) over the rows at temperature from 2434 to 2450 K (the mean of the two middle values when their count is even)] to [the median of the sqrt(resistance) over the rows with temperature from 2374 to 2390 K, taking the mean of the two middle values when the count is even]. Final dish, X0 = 1.5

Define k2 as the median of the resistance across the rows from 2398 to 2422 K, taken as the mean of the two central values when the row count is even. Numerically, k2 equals 29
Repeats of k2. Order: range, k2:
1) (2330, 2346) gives 26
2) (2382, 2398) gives 17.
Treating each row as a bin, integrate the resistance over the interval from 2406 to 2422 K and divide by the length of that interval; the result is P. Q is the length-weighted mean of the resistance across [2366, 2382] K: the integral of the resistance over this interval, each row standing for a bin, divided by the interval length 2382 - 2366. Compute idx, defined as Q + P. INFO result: 50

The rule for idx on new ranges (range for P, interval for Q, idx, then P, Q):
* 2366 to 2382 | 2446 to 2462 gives 57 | 19.2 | 38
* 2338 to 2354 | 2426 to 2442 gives 60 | 29.2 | 31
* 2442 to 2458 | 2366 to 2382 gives 55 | 36.0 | 19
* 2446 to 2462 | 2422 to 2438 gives 68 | 37.5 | 31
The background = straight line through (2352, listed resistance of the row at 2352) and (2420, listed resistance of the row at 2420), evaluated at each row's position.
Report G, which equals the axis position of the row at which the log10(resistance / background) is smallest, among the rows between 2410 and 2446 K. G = 2424 K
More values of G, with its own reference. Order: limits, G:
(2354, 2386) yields 2380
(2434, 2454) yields 2440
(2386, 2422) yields 2388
